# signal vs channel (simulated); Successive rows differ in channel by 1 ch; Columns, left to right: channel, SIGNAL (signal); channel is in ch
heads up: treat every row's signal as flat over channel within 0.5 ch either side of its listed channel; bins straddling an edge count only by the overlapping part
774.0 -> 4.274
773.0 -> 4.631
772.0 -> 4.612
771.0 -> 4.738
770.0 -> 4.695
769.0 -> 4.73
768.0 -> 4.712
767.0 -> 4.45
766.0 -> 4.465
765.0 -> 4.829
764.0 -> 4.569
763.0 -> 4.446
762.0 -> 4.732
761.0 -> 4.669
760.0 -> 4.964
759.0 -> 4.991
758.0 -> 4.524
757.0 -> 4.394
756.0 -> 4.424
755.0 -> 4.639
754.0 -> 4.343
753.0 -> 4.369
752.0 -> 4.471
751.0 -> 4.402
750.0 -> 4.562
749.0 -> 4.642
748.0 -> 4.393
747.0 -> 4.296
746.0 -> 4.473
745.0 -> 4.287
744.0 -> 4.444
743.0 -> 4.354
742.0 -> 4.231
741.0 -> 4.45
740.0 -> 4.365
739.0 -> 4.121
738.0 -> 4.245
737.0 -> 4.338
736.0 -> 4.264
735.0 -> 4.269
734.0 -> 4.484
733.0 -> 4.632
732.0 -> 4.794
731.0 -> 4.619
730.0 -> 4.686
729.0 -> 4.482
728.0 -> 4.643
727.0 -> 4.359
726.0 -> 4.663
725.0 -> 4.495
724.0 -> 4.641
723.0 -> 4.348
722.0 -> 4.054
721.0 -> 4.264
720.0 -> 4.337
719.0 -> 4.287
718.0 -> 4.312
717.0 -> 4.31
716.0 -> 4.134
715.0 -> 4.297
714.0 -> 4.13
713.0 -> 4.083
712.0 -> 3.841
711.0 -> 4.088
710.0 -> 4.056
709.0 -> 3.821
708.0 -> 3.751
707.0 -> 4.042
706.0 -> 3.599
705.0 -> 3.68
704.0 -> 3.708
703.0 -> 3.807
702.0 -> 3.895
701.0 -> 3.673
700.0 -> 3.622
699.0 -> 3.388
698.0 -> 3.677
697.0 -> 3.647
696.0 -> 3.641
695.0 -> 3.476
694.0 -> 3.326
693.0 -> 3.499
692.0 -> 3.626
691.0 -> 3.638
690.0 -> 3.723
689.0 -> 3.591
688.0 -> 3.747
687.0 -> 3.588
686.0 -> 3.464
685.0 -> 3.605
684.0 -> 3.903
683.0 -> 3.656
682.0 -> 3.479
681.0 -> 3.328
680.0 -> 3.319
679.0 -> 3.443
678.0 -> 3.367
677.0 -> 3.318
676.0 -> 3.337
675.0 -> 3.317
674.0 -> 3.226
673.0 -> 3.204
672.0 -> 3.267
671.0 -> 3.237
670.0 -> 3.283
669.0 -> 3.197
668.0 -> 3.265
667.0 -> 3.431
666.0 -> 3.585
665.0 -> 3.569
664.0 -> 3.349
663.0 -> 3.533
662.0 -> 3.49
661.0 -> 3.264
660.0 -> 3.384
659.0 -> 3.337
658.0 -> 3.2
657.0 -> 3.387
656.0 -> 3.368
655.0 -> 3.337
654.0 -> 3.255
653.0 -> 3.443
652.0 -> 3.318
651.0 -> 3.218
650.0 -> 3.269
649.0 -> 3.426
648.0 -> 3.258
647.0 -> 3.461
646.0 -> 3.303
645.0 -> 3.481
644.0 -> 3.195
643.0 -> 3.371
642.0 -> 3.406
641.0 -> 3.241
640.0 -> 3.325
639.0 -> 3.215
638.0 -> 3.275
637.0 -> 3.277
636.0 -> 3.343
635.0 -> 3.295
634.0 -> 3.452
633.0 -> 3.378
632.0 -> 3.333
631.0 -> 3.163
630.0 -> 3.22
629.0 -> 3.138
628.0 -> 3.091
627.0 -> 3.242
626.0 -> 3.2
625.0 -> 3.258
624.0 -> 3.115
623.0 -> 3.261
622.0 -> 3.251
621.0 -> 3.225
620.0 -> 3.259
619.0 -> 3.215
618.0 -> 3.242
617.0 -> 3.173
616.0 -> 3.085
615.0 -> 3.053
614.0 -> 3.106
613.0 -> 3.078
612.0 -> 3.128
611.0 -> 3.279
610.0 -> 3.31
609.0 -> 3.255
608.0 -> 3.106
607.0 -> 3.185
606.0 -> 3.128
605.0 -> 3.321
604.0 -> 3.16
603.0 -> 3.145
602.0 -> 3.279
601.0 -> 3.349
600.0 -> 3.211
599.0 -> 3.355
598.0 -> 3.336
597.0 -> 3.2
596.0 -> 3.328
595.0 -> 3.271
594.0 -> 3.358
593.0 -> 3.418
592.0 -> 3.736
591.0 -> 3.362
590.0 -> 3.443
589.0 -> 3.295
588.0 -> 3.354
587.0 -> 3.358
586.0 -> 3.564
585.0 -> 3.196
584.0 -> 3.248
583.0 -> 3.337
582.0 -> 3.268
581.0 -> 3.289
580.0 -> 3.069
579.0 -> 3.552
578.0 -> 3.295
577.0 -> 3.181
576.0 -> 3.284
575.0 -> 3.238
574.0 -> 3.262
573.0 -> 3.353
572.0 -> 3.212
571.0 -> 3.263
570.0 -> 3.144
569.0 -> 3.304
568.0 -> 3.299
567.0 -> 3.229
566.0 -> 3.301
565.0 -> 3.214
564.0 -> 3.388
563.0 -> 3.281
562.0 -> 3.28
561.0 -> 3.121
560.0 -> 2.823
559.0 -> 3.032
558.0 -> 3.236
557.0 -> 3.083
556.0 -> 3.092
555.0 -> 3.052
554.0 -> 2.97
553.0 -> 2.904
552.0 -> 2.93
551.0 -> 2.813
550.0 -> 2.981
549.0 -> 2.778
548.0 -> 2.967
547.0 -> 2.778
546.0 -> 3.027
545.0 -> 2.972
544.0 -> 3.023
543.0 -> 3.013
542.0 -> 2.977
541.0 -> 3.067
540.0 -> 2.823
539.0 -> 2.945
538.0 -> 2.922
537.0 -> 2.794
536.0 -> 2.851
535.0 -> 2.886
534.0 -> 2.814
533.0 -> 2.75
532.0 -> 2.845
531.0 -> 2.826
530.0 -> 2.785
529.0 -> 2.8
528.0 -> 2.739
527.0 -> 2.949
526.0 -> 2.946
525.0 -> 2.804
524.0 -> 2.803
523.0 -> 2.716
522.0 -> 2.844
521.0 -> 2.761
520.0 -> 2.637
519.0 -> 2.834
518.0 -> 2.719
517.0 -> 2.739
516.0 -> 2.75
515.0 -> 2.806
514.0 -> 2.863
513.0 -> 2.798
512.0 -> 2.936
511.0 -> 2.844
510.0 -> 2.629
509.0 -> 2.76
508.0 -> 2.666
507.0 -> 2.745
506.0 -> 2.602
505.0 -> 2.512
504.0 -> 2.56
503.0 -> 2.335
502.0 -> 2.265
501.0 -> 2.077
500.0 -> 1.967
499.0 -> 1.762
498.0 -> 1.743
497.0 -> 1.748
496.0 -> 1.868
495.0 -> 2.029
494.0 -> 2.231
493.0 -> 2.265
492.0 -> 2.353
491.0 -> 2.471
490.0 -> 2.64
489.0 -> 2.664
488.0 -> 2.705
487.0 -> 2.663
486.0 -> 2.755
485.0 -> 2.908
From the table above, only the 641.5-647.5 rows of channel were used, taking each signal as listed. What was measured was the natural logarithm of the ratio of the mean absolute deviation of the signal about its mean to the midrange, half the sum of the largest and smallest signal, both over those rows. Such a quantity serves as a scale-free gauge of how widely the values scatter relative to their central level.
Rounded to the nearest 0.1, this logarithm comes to -3.7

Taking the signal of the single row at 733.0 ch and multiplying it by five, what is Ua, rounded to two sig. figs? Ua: 23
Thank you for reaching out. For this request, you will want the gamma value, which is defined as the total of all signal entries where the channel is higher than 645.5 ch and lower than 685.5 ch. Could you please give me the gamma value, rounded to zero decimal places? 135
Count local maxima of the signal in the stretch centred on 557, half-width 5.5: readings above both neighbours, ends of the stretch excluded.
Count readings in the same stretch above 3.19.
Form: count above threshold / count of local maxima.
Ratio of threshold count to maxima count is 1.0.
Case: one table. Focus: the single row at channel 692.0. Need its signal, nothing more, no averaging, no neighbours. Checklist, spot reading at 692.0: 3.626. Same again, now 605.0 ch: 3.321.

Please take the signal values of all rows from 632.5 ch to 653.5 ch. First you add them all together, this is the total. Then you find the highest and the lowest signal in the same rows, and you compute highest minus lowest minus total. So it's -70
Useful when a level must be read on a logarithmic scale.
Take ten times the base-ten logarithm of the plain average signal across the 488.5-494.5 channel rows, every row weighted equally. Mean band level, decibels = 3.9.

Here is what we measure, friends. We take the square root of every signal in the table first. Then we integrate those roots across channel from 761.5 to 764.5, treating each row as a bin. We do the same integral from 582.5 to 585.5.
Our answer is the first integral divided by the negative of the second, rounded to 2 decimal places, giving -1.19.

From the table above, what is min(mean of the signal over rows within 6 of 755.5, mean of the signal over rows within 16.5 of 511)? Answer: 2.5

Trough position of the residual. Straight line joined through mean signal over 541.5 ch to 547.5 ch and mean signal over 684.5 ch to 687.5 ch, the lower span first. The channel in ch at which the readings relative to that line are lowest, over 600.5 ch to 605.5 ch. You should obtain 603.0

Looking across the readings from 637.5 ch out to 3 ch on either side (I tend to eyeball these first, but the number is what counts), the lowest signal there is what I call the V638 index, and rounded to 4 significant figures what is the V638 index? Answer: 3.215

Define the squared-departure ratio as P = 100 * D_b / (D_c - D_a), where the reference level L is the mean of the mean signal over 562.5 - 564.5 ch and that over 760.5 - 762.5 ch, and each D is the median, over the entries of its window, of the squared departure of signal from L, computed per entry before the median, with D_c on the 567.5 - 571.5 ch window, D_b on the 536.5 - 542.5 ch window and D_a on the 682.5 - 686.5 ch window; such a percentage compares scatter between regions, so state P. 300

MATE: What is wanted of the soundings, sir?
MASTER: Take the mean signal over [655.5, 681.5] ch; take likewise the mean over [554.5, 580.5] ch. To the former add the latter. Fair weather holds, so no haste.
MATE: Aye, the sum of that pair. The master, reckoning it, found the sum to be 6.56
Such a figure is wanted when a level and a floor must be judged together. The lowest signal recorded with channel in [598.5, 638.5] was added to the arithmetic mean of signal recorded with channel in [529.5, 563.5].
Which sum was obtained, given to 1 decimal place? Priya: 6.0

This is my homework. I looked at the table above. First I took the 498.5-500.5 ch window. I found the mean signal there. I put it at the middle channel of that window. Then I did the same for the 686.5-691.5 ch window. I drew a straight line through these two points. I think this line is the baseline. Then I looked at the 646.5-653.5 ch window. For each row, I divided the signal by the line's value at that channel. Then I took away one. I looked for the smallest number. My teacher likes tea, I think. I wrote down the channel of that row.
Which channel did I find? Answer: 651.0 ch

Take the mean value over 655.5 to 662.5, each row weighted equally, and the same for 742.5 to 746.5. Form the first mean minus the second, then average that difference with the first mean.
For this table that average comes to 1.15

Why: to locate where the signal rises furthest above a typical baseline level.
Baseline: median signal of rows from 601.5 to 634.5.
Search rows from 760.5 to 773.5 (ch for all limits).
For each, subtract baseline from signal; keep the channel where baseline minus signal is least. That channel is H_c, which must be 765.0 ch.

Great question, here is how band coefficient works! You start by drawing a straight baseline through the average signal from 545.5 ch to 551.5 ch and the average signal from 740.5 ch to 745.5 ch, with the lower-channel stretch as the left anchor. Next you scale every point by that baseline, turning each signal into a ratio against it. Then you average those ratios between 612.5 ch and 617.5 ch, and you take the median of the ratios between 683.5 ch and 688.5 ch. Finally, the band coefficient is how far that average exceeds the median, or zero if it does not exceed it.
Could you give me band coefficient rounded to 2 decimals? 0.00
